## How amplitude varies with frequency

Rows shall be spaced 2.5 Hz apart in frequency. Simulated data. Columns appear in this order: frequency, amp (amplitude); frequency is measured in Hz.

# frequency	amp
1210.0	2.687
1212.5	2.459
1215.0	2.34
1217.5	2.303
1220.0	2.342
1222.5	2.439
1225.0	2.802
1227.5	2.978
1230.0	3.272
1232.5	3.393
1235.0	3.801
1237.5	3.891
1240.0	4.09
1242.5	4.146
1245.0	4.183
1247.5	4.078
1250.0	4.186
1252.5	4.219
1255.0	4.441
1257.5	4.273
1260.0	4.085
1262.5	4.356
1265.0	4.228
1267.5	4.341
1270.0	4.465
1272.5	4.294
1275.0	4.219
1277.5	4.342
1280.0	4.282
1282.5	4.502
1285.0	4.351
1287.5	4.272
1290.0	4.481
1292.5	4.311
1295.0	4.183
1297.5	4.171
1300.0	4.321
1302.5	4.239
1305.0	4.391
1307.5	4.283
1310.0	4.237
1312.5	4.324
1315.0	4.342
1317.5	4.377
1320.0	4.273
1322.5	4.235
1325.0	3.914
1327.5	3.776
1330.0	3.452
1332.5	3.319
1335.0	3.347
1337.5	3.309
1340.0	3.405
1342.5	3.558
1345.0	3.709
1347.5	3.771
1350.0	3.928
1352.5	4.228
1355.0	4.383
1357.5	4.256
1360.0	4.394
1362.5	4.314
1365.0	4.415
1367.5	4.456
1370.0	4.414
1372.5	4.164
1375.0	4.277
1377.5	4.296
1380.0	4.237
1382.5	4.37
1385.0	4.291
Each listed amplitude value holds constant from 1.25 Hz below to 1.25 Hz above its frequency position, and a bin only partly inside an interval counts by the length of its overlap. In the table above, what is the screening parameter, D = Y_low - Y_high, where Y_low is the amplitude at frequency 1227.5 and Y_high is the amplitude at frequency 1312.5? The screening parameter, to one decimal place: -1.3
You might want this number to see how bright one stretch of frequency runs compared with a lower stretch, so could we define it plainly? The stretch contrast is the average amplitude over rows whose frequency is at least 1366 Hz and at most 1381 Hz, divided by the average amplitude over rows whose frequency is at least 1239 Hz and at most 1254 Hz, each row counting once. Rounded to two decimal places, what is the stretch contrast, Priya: 1.04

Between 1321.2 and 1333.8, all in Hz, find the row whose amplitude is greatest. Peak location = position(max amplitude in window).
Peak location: 1322.5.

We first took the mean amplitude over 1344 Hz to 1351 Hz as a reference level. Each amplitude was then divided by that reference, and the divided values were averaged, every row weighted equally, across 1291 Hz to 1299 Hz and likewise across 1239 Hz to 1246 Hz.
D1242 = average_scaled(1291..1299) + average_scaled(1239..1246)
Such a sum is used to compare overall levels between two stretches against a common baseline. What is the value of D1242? 2.20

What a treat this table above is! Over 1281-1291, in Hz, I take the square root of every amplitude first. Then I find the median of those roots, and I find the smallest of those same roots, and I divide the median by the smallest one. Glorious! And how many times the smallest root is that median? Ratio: 1.02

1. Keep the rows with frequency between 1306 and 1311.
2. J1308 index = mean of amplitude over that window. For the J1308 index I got 4.3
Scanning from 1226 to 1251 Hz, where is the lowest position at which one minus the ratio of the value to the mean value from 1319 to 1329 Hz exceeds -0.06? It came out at 1227.5 Hz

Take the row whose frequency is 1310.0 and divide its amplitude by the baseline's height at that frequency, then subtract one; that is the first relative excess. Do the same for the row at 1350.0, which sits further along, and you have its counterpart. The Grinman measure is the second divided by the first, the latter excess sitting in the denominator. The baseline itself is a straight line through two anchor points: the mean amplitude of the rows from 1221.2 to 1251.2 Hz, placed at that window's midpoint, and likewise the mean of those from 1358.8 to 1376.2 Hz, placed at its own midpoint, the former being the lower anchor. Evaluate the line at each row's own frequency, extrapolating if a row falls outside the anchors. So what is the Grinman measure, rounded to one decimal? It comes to -1.4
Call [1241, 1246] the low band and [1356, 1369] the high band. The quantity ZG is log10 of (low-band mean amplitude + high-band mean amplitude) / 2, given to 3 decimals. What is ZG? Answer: 0.630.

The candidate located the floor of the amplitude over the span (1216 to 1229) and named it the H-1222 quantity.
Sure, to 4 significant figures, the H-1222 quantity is 2.303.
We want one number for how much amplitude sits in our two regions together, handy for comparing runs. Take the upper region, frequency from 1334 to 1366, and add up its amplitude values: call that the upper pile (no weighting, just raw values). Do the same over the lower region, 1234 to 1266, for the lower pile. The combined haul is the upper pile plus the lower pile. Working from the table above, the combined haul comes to 105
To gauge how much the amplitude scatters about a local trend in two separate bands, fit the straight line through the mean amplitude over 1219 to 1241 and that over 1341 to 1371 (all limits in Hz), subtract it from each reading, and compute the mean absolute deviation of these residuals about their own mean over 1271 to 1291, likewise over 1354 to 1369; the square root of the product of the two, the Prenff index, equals 0.06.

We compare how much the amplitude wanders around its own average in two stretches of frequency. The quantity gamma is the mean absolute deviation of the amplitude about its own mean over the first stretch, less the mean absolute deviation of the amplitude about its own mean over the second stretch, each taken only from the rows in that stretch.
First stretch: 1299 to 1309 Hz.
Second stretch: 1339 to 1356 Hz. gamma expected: -0.23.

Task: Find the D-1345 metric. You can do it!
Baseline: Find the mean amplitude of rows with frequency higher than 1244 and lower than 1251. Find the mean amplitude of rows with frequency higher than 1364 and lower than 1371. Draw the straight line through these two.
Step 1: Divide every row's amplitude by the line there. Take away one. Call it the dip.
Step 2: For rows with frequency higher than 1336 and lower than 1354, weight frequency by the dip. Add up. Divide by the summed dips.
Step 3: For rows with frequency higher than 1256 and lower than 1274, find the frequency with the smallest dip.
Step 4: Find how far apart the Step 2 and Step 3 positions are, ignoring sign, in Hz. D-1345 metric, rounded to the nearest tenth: 83.0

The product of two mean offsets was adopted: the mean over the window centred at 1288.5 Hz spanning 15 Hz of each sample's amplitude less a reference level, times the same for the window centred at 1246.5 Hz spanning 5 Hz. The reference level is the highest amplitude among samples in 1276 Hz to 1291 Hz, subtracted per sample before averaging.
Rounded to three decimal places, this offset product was 0.056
